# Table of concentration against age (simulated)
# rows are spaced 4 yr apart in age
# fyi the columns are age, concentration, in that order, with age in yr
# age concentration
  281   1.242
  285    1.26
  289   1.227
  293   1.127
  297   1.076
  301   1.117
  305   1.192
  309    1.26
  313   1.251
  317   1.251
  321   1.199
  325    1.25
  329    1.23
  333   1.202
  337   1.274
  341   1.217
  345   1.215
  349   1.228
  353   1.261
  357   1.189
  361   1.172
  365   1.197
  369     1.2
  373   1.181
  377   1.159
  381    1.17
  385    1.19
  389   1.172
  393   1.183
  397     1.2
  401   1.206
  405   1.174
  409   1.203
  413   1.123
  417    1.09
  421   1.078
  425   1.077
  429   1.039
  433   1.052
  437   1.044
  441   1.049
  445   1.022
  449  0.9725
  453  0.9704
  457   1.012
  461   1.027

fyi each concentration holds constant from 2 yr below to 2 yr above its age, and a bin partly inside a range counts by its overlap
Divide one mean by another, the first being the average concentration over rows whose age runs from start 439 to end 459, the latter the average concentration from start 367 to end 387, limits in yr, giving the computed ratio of 0.85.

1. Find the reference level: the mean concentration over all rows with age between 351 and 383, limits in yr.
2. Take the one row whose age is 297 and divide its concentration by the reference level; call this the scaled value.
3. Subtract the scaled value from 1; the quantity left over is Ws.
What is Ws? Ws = 0.10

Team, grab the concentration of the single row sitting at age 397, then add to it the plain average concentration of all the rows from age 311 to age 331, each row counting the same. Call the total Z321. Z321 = 2.44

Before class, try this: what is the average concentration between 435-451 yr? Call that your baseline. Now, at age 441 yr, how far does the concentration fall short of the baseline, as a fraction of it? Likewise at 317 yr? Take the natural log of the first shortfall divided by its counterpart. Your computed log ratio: -2.1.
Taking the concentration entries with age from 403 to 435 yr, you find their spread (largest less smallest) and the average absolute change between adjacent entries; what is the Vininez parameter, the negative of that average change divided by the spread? -0.18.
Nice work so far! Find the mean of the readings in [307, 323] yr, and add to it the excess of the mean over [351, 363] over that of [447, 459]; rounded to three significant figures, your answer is 1.46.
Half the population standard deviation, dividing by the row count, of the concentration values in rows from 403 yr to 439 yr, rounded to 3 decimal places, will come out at 0.027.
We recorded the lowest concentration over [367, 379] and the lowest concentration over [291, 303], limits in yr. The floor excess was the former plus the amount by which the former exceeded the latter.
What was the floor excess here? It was 1.24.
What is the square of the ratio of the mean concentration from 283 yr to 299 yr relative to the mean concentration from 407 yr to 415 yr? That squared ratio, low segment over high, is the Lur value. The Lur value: 1.02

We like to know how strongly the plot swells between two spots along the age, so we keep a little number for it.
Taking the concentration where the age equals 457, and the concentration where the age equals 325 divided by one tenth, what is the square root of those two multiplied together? 3.56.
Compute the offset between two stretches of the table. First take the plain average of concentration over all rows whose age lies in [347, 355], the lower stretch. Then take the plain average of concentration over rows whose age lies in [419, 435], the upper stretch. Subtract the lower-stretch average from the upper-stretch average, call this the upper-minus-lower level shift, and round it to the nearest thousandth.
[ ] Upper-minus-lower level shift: -0.183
